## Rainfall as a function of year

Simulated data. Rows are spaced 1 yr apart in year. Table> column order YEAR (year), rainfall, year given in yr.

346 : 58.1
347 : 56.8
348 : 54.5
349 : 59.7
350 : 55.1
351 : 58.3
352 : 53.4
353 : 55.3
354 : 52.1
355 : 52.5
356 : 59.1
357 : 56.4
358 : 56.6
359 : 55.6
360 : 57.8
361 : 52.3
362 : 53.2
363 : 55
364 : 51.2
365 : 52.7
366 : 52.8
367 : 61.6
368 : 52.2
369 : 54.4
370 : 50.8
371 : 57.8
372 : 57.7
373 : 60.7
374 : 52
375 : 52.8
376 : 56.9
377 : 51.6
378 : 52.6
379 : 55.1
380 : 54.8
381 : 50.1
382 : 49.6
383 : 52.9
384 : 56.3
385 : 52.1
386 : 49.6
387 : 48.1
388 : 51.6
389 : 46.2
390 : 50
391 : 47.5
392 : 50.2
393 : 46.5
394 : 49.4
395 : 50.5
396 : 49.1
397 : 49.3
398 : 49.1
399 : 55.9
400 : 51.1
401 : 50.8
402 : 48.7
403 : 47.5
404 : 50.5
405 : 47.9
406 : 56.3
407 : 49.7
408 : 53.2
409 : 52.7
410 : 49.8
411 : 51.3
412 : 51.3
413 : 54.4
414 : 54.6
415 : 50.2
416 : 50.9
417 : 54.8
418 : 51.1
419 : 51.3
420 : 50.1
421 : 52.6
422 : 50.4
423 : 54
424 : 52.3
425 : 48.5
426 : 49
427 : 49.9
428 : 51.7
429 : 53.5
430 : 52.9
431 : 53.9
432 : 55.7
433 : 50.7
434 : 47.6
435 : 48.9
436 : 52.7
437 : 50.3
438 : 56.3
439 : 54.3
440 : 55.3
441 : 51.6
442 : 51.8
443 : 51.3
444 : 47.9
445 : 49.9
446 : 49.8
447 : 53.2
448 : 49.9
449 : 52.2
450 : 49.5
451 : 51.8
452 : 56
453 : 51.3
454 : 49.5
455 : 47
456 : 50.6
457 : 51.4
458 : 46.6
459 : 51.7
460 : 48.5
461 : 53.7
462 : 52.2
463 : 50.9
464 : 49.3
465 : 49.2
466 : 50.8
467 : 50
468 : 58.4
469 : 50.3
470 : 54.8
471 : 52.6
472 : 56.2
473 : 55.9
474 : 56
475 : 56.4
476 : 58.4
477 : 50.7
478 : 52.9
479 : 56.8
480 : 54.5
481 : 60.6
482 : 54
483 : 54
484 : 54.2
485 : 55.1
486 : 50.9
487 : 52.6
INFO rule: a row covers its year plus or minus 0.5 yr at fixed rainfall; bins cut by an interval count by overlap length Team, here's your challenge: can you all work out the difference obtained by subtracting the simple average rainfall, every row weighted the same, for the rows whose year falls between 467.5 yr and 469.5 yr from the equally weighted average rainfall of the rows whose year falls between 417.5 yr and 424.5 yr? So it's -2.7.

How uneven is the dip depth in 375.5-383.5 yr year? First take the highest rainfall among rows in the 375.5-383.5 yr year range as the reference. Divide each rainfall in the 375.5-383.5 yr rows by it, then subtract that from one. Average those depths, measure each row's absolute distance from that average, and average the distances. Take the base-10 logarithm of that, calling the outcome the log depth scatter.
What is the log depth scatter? -1.46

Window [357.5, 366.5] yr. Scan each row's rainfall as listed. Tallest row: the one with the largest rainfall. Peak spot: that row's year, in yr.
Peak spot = 360 yr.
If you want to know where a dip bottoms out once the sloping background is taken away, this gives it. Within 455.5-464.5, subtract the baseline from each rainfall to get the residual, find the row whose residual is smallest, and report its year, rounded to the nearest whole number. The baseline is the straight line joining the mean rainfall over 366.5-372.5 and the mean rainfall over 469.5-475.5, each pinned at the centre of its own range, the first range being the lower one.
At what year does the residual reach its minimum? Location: 458 yr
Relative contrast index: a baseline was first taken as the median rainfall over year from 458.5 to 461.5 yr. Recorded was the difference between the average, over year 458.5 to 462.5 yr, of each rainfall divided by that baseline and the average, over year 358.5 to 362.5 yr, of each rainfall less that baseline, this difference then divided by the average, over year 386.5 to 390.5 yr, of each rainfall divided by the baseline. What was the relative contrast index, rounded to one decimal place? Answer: -2.1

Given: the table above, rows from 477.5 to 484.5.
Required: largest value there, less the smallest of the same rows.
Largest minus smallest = 7.7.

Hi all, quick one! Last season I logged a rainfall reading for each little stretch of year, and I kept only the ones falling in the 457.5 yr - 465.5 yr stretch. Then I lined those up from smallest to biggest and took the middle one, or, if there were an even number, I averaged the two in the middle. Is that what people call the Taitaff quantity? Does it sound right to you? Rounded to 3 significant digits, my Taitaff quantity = 50.1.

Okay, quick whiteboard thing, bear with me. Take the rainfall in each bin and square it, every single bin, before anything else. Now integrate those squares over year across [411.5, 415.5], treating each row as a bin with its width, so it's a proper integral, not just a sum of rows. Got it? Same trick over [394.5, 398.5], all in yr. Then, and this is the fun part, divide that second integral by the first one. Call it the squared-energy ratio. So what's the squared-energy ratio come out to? 0.88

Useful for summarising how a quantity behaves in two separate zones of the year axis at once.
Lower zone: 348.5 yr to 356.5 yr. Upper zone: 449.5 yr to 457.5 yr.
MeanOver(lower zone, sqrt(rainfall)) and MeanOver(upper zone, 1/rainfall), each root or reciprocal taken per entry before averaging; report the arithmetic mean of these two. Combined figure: 3.74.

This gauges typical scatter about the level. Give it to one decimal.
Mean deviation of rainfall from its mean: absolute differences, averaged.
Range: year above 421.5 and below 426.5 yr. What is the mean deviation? 1.8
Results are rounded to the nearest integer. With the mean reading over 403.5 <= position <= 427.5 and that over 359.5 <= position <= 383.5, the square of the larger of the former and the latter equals 2928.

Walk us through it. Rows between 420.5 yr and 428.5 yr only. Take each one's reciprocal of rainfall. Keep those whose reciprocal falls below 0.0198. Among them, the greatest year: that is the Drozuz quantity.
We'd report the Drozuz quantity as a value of 428 yr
